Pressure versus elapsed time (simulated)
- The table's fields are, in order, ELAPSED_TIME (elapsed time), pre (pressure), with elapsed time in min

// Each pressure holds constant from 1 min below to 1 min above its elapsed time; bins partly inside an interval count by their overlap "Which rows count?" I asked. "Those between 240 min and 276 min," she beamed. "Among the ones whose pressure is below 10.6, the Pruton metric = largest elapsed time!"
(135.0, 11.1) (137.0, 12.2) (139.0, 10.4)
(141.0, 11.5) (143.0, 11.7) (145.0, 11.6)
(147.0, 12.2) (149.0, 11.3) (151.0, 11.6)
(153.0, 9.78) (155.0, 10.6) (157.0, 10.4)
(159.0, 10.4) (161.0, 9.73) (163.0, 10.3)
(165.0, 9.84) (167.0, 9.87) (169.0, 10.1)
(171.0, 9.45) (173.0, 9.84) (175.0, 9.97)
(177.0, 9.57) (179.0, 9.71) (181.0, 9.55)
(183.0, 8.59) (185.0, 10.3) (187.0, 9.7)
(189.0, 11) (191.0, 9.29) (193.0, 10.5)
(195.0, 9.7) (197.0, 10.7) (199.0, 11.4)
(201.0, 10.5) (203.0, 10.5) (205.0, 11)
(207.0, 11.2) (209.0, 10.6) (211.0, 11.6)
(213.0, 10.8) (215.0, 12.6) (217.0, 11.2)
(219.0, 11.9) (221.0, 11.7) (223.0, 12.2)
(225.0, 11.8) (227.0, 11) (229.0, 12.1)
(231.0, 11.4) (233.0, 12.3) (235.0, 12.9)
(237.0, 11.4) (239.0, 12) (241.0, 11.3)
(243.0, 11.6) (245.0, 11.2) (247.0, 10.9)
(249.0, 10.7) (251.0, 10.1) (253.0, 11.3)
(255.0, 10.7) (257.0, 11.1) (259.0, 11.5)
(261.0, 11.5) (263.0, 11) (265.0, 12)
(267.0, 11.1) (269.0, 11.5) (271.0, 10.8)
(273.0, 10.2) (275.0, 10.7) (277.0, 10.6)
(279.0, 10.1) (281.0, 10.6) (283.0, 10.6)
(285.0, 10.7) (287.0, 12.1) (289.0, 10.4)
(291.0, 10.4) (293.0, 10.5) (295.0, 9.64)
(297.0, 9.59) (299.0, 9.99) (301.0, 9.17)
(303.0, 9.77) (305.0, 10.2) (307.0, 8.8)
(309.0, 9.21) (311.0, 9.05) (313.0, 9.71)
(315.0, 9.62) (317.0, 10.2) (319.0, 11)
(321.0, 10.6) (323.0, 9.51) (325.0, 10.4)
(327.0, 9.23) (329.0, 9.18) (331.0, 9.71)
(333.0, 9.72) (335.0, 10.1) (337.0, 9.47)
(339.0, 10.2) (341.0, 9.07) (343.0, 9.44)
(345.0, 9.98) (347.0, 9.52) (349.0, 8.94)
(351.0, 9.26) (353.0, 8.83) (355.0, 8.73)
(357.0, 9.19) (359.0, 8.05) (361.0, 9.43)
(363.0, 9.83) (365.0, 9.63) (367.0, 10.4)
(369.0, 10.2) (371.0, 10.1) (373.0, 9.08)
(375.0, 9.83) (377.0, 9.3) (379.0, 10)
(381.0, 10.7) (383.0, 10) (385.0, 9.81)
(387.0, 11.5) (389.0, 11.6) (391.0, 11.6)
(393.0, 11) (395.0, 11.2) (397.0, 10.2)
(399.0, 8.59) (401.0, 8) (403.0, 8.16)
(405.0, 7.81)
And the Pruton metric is 273.0 min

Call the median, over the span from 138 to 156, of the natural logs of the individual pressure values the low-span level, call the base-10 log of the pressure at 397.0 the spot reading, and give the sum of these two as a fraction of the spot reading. 3.42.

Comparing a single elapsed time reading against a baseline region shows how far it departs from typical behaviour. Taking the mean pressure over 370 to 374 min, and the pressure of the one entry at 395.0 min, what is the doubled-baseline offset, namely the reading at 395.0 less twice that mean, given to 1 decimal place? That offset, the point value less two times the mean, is -8.0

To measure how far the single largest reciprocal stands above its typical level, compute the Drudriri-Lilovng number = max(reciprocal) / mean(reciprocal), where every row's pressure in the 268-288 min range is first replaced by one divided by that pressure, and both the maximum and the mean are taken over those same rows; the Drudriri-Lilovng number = 1.07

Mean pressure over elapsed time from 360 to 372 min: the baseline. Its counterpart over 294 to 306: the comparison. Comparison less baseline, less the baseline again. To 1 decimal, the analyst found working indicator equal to -10.1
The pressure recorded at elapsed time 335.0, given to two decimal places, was 10.10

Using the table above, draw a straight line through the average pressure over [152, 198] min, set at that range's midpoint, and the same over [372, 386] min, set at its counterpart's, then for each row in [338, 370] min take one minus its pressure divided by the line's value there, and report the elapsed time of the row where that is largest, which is 359.0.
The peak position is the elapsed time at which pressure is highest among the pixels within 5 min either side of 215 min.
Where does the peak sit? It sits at 215.0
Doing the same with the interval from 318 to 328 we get 319.0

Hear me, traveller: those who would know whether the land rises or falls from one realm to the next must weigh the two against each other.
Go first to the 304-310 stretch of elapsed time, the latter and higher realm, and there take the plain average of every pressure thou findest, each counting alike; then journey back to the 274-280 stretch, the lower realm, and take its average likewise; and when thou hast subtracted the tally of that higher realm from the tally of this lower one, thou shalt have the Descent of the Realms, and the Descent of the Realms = 1.1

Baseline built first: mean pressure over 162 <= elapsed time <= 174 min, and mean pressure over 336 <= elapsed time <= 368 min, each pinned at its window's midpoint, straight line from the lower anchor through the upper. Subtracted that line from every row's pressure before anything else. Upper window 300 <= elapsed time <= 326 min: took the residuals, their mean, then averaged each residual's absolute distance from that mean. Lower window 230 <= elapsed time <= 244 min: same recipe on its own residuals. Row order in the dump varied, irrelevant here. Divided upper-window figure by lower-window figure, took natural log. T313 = 0.13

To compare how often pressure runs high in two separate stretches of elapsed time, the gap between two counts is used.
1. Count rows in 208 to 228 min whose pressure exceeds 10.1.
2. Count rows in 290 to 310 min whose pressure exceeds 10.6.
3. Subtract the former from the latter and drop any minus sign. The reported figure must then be 10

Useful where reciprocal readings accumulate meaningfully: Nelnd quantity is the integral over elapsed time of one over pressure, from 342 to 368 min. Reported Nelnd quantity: 2.80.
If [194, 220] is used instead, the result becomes 2.36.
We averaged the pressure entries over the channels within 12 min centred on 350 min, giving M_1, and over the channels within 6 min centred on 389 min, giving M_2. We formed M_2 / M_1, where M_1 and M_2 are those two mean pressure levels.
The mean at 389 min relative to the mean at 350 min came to 1.26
